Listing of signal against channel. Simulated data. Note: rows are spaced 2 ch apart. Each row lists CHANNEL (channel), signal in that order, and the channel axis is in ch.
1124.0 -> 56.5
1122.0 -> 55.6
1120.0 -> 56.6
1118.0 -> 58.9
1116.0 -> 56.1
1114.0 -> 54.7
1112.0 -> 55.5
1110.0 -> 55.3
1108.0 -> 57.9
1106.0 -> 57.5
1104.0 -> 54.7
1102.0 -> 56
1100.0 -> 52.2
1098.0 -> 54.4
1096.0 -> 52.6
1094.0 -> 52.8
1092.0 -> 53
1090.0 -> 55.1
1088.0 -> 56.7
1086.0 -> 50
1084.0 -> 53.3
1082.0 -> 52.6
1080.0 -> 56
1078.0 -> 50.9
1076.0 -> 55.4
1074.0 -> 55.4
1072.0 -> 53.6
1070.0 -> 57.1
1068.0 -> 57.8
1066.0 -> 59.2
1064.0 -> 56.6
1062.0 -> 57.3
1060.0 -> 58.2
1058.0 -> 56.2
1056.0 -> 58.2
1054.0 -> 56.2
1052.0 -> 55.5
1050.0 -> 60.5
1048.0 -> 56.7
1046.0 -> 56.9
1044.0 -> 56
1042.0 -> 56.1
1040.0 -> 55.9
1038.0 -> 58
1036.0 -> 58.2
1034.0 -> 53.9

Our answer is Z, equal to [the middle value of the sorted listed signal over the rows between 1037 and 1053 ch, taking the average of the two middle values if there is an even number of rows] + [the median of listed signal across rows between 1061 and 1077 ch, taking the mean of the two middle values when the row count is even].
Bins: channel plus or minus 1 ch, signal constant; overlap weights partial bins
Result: 113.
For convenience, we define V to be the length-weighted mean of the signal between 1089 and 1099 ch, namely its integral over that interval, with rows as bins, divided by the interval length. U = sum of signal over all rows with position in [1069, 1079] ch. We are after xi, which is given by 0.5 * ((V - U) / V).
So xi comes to -2.04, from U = 272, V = 53.6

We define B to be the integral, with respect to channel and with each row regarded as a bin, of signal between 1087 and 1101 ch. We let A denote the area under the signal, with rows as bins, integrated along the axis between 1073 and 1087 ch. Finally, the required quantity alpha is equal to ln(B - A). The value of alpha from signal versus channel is 1.9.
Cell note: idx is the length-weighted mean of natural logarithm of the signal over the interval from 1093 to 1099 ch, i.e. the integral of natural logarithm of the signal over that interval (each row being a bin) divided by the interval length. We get 3.98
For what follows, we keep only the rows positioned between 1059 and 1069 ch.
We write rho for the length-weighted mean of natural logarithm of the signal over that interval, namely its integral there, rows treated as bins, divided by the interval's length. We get 4.06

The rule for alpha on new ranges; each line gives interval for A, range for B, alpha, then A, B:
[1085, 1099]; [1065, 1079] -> 3.4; 749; 779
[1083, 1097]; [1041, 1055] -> 3.9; 747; 796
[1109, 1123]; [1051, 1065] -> 2.4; 785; 796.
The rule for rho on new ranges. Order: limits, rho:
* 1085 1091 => 3.99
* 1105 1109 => 4.06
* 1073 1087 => 3.98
